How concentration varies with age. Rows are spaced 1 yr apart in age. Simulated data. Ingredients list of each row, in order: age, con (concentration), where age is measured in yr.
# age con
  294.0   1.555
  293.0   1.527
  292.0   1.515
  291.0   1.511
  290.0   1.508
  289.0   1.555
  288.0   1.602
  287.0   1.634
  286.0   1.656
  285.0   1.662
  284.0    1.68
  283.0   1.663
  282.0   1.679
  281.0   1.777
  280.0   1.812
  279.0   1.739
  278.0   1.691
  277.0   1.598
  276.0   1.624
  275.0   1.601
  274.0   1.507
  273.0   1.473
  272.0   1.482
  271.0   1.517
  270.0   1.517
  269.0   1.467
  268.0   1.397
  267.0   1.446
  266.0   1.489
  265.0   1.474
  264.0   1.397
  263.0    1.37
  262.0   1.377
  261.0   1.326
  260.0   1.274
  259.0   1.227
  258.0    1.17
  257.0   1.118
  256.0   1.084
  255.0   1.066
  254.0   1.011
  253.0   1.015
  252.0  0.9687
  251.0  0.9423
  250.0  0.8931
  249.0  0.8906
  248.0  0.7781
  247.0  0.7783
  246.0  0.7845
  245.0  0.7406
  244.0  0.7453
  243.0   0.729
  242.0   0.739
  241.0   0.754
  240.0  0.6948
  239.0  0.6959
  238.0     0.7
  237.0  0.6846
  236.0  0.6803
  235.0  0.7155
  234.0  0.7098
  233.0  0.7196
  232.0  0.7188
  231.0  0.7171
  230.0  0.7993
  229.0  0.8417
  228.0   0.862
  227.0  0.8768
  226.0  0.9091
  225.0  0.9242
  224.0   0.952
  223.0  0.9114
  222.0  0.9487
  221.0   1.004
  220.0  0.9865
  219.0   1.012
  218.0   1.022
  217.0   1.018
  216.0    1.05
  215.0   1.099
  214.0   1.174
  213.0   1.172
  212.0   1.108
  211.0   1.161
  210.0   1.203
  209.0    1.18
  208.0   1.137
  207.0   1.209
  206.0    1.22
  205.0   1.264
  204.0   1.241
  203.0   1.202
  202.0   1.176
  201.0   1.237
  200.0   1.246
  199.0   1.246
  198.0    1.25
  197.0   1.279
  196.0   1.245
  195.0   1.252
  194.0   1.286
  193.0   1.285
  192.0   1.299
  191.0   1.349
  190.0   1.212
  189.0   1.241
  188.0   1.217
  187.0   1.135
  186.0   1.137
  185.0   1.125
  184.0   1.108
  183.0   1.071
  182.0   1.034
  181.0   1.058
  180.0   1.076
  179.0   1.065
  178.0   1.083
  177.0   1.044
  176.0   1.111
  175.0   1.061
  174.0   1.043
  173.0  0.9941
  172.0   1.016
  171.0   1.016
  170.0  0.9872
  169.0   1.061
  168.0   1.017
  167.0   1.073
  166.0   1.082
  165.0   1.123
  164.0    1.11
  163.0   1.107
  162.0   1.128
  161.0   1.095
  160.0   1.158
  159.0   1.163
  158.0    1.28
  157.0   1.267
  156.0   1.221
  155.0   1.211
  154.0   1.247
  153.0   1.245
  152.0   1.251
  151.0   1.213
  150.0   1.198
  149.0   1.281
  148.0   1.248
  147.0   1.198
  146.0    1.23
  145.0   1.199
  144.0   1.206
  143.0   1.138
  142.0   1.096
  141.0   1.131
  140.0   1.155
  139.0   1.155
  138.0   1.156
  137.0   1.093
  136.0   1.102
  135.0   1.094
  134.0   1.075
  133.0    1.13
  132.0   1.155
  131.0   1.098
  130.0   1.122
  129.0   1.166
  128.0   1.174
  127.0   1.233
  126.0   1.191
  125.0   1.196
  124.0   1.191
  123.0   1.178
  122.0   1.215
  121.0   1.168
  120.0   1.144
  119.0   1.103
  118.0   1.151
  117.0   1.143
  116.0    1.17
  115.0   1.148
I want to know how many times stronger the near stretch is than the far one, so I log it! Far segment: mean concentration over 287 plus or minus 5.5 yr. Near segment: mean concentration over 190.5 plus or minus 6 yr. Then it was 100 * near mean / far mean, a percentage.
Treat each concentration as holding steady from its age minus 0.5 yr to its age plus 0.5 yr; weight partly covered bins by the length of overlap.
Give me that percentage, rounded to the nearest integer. 77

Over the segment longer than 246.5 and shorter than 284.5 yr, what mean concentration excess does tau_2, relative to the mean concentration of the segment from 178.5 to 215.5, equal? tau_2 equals 0.16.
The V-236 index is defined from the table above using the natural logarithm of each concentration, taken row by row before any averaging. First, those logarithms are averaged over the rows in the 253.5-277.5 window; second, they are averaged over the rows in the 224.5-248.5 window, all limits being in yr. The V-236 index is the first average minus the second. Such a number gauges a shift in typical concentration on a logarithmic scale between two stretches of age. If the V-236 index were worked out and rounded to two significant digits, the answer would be 0.59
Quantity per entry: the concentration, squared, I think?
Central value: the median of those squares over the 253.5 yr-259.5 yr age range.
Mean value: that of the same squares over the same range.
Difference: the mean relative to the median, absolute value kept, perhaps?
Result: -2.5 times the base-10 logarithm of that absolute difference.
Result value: 3.8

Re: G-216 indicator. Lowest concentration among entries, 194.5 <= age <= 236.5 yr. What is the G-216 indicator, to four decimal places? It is 0.6803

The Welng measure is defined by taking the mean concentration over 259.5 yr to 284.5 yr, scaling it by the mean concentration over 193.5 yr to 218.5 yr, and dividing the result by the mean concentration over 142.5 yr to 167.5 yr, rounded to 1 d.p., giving 1.5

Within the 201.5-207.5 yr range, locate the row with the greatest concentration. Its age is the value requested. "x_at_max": 205.0 yr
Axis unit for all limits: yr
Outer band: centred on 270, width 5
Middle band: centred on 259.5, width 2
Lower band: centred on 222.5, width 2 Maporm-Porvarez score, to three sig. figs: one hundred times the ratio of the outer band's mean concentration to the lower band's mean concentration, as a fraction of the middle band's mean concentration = 127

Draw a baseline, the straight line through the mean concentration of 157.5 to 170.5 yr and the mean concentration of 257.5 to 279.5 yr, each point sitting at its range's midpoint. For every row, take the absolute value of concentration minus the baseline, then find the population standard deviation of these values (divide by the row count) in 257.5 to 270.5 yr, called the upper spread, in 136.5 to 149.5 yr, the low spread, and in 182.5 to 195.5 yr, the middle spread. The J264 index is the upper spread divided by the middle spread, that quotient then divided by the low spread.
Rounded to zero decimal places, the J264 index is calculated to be 48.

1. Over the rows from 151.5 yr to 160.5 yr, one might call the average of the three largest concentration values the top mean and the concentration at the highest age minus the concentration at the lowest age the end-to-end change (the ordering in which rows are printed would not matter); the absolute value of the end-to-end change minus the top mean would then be 1.36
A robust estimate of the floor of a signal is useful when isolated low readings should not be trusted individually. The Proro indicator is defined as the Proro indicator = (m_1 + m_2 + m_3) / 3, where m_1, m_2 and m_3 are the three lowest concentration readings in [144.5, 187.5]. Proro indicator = 1.00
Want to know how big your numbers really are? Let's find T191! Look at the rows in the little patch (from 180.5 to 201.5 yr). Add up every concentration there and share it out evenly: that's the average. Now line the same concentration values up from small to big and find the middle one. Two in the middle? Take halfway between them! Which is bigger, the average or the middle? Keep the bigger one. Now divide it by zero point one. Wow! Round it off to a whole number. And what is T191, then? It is 12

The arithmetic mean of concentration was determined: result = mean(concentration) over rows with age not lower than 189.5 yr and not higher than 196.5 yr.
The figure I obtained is 1.3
